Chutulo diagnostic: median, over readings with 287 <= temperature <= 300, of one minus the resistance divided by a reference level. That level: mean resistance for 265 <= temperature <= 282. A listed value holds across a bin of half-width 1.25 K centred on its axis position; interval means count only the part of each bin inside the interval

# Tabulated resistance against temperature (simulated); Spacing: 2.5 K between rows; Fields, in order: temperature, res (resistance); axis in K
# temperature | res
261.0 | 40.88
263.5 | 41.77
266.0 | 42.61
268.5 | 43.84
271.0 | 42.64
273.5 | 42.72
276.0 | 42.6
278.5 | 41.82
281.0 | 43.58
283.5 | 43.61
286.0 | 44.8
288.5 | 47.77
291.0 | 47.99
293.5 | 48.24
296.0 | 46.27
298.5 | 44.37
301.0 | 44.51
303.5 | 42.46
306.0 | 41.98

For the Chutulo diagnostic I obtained -0.12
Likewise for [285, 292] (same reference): -0.12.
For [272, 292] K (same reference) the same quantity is -0.02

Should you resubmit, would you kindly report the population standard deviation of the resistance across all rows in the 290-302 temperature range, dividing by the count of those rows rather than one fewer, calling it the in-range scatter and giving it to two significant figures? 1.6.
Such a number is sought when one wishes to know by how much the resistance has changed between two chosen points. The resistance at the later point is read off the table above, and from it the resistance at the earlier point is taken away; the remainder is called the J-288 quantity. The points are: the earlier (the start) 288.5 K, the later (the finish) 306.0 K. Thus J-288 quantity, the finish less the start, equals -6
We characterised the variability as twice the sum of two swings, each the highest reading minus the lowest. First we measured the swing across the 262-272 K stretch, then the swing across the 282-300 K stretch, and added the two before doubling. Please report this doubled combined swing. 13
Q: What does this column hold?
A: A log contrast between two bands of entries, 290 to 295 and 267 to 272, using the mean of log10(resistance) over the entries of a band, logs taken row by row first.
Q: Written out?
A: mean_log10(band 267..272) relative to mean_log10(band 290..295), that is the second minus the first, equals -0.05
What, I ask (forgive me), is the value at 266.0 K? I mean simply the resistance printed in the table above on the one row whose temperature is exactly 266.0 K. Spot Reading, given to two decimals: 42.61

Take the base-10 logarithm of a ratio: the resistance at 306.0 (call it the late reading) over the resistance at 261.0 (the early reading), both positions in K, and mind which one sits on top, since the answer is 0.01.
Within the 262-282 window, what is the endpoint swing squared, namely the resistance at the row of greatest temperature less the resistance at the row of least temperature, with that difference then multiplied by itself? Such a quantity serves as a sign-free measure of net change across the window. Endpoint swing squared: 3.3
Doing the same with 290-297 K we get 3.0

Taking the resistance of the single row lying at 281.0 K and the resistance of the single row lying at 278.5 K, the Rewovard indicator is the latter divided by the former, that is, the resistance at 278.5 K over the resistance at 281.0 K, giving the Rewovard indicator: 0.96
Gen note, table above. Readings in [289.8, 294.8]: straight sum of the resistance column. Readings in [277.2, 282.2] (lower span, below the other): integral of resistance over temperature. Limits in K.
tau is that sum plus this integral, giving 310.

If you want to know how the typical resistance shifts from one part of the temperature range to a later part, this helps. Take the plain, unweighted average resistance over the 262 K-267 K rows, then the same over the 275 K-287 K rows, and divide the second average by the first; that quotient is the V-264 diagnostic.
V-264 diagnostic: 1.03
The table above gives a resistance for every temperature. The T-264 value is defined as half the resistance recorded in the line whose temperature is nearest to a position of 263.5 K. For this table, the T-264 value 20.9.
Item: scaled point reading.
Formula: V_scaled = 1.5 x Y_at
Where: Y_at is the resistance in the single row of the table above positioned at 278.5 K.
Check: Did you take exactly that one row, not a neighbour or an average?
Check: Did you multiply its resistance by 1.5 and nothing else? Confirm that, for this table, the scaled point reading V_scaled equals 63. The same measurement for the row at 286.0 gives 67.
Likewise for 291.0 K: 72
